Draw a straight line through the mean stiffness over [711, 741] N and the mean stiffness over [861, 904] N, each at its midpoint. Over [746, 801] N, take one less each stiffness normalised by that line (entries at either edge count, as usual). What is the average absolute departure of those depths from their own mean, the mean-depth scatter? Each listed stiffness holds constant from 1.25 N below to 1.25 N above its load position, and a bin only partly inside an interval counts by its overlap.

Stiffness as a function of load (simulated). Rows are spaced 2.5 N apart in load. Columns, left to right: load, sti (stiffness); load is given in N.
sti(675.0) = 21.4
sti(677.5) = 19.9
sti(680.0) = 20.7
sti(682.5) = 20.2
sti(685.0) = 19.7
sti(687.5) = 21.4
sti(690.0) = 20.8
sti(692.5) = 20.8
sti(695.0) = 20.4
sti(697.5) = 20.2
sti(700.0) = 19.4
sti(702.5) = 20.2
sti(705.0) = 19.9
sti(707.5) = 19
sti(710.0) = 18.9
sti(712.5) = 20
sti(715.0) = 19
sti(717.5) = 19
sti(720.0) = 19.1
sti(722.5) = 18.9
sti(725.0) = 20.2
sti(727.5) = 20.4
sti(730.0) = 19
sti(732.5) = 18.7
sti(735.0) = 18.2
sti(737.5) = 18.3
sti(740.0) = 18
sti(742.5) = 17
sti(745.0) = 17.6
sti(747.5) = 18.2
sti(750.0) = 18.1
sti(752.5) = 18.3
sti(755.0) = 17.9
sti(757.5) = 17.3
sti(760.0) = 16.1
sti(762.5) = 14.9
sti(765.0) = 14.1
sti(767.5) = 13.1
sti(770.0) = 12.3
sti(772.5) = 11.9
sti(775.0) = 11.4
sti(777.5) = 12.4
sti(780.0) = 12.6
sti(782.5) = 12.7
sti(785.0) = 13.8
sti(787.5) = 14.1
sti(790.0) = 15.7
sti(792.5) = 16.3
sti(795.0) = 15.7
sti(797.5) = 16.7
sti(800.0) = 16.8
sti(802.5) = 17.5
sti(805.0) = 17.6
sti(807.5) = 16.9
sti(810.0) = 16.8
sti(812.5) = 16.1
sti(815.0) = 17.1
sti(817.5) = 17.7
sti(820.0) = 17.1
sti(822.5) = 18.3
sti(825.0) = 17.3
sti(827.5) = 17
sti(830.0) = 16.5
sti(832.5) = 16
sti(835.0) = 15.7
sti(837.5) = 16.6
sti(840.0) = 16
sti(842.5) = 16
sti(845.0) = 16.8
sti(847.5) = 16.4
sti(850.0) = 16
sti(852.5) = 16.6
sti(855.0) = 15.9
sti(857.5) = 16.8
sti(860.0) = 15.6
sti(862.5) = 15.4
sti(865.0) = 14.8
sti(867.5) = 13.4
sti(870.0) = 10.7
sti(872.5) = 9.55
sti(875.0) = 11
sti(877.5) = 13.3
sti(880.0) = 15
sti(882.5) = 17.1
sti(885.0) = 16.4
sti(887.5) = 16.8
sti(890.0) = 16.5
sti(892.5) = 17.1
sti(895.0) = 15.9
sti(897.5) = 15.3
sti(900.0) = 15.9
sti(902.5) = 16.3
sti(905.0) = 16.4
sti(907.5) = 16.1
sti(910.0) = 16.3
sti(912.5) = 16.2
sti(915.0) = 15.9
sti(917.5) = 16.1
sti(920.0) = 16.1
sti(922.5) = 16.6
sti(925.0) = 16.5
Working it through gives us 0.11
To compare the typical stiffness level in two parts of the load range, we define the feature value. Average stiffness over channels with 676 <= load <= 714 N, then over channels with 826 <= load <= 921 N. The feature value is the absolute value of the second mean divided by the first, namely 0.77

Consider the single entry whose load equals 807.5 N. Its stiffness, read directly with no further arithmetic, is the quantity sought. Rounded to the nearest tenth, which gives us 16.9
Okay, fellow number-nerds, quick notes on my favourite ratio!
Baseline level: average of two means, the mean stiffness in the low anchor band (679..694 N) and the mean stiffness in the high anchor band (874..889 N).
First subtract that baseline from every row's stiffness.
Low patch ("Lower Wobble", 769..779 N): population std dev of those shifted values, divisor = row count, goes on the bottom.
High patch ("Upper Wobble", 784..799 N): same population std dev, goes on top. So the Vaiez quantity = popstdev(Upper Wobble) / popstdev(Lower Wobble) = 2.7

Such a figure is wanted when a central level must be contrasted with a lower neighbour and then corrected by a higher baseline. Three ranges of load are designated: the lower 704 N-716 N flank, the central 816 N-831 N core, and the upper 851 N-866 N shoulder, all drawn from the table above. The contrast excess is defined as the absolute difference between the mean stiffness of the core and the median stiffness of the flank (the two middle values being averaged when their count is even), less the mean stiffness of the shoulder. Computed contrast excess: -14.2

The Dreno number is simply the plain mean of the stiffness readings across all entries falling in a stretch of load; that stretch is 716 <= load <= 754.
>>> 18.60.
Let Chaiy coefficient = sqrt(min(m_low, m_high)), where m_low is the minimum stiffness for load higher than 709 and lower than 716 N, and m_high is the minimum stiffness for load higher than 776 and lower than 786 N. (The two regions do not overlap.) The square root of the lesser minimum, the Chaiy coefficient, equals 3.5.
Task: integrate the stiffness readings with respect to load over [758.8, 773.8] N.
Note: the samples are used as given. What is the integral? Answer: 206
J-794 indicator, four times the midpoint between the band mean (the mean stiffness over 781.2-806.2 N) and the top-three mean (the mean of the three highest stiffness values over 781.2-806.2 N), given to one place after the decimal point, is 66.0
